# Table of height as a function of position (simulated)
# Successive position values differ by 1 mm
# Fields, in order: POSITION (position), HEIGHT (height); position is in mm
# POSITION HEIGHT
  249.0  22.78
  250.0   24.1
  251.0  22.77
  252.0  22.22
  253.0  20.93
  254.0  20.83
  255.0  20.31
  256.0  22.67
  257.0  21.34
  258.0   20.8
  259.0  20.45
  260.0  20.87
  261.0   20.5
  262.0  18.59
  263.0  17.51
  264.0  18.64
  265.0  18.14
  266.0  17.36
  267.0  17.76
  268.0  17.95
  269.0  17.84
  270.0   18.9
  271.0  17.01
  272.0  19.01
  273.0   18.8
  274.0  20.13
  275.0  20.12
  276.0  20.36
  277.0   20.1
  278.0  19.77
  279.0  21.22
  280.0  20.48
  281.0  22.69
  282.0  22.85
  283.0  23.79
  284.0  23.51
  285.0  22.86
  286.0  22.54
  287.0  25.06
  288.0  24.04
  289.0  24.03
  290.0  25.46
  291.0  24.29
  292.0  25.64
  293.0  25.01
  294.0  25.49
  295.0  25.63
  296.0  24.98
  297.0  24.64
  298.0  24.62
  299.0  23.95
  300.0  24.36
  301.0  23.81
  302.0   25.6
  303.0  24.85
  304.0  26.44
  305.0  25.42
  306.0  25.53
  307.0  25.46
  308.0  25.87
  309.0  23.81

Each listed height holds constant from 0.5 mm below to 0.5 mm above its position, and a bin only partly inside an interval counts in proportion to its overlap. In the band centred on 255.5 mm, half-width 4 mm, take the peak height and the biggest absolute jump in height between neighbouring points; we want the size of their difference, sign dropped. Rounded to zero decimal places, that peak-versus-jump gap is 20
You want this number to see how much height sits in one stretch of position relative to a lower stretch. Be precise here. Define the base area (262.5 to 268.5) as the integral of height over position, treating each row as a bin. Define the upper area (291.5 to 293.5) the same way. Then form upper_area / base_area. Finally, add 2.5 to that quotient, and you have 3.0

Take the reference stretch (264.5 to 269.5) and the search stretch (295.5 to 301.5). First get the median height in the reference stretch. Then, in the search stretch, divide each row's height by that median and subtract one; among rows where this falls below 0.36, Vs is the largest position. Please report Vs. 301.0 mm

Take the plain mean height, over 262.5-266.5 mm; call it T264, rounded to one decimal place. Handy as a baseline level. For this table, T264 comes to 17.9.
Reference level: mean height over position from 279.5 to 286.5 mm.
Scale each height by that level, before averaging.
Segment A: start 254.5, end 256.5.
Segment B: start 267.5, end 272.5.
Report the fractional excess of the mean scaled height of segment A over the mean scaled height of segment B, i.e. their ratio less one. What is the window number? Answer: 0.18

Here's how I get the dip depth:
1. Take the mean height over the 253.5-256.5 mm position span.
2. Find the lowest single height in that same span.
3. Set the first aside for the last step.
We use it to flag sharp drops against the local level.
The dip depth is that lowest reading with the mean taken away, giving -1.0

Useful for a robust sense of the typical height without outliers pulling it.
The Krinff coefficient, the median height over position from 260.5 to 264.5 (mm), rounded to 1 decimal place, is 18.6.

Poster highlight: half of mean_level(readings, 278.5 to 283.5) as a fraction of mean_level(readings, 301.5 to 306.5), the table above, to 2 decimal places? 0.43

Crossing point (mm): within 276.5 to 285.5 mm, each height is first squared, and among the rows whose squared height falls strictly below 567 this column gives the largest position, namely 285.0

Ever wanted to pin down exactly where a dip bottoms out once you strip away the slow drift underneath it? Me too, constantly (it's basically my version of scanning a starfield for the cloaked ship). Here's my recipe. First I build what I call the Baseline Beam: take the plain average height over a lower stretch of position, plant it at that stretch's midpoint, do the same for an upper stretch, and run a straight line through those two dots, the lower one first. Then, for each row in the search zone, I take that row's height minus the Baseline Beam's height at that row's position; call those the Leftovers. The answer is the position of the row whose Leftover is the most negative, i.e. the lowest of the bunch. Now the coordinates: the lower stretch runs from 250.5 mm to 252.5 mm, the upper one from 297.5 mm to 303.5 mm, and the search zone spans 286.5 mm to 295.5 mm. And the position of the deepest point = 289.0 mm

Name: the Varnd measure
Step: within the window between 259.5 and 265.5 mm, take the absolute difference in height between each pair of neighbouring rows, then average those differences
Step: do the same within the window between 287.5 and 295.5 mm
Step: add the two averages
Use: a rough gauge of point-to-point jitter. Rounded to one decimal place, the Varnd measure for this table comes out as 1.7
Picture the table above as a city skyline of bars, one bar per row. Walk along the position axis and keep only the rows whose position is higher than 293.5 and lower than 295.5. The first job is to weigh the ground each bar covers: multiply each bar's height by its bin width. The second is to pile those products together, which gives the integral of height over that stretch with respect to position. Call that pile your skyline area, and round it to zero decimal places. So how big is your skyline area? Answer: 51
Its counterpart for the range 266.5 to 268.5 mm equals 36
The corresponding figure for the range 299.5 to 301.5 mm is 48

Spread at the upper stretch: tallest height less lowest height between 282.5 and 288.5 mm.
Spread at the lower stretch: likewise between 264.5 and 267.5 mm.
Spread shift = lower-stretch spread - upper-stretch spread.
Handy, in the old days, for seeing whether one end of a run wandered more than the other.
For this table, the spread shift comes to -1.7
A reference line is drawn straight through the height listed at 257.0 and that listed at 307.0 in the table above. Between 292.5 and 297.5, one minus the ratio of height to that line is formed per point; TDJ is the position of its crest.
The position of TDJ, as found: 297.0 mm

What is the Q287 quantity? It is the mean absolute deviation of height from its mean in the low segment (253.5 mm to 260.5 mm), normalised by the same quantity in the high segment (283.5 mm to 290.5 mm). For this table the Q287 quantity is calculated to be 0.67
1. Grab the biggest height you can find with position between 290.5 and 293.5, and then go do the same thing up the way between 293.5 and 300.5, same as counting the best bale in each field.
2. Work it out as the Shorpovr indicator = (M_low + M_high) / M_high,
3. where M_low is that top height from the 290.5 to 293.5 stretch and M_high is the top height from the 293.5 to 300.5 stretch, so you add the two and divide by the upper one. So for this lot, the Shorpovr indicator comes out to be 2.00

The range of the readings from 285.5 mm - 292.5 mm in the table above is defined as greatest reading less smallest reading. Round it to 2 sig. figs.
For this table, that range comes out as 3.1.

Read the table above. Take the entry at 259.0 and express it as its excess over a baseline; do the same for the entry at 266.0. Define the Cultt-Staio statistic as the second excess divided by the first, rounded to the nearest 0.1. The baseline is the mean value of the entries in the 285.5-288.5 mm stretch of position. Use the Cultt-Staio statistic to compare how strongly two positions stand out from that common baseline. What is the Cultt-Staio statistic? 1.9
